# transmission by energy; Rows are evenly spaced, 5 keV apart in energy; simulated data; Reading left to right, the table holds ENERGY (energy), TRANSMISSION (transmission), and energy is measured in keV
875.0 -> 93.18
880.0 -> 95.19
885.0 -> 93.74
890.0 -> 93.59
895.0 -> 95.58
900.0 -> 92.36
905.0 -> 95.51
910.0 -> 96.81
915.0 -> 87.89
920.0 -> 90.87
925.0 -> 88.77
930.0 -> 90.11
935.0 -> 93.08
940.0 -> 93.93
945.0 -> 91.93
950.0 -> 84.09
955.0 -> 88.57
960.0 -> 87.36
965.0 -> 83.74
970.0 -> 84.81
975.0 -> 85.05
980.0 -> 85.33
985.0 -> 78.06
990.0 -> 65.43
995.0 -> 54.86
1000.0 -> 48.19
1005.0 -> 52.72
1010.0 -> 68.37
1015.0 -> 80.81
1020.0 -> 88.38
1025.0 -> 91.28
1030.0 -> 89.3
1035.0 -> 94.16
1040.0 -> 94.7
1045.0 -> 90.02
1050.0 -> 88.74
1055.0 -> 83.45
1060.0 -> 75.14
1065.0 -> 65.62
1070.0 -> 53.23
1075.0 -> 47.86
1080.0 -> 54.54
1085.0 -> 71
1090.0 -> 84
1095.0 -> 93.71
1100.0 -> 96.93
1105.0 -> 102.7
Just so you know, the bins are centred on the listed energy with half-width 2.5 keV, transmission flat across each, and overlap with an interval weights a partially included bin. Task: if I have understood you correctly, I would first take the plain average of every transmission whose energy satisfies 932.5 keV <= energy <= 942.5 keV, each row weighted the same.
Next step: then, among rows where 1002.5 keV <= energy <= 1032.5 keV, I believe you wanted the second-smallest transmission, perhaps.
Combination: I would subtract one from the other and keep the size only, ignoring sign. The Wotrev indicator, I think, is 25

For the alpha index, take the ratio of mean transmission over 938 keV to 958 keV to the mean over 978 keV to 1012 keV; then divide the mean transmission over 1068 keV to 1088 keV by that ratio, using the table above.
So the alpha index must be 41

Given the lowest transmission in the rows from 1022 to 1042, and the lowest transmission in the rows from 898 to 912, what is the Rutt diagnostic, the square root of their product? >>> 91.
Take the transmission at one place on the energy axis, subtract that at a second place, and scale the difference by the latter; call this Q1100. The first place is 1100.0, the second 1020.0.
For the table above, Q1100 0.10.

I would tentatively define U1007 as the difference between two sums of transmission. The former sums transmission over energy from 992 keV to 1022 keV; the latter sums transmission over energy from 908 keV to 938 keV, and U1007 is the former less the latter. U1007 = -154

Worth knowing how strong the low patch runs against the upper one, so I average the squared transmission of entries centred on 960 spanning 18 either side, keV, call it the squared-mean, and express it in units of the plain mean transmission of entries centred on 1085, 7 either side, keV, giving 107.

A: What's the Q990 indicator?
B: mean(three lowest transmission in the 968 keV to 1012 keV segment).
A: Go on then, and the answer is 52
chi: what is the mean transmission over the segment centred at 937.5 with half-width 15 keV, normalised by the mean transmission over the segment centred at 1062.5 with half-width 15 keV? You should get 1.31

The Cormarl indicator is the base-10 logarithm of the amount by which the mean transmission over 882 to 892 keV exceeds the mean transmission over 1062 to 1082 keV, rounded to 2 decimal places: 1.58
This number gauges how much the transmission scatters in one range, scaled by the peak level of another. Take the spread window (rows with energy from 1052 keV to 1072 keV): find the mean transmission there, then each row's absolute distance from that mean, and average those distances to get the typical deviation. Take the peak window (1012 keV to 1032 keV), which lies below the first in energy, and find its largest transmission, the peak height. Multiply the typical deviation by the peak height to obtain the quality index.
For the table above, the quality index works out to 907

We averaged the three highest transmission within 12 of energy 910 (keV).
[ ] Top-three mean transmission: 94.9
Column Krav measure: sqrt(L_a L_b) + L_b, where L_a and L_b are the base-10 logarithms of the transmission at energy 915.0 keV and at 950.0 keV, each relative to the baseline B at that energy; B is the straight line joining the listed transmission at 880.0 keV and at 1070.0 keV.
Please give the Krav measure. 0.03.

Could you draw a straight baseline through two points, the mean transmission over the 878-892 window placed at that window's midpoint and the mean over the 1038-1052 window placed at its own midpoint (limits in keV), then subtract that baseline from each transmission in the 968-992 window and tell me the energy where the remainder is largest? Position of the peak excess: 980.0 keV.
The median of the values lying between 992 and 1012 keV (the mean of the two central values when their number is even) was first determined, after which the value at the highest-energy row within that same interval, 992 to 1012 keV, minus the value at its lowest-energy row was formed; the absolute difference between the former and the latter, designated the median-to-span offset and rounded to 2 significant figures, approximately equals 40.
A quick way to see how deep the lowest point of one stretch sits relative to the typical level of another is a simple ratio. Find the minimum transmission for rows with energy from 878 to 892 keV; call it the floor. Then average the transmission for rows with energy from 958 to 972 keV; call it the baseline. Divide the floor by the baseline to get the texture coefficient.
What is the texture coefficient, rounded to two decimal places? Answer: 1.10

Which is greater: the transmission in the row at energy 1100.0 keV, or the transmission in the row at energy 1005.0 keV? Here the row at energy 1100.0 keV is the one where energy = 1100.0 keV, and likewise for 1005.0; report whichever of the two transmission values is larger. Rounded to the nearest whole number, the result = 97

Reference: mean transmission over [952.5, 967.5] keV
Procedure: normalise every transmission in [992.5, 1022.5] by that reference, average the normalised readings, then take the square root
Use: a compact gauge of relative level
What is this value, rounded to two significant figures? 0.87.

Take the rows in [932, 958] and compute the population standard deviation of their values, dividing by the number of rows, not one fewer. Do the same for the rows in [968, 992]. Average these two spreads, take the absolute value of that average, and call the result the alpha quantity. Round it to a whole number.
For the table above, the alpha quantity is 6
